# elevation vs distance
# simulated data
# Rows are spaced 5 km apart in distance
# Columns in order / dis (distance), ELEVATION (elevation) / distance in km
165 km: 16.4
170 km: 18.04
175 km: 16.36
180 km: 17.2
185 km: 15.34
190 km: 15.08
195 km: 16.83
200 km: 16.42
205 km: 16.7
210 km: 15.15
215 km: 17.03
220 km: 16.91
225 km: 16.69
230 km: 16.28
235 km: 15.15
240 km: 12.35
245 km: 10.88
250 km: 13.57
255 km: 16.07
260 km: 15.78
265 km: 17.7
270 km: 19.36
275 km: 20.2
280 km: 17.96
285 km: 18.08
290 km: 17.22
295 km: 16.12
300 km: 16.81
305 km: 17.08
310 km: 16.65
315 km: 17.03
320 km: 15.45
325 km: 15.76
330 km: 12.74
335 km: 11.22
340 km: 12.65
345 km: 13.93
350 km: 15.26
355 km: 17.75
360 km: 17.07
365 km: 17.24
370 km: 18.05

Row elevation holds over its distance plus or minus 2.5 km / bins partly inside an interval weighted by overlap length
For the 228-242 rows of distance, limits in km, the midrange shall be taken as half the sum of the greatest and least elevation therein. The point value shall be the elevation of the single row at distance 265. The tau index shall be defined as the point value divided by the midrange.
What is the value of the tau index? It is 1.24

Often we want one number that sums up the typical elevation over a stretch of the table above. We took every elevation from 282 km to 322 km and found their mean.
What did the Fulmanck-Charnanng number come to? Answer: 16.8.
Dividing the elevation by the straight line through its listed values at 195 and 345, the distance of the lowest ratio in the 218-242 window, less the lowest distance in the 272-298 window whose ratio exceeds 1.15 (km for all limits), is -35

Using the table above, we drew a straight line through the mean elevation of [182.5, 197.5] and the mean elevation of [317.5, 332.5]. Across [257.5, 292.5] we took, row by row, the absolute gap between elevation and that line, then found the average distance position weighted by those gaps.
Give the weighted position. 276.2 km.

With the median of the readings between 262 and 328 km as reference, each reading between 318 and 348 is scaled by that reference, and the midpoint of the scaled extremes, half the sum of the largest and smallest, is 0.79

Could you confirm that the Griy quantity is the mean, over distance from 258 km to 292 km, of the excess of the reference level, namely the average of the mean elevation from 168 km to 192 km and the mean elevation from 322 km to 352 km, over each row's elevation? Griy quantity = -3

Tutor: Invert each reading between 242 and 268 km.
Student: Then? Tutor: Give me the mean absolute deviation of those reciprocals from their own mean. 0.011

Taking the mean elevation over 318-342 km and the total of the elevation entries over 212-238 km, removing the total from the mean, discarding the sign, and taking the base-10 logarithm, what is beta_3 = 1.84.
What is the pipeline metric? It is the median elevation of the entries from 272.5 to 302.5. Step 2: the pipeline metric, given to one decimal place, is 17.6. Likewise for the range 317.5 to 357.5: 14.6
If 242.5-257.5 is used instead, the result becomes 13.6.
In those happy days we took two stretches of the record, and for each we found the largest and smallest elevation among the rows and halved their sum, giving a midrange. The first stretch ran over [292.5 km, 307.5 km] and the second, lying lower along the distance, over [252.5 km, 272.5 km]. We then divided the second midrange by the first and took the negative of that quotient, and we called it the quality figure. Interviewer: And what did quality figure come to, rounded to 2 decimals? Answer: -1.06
